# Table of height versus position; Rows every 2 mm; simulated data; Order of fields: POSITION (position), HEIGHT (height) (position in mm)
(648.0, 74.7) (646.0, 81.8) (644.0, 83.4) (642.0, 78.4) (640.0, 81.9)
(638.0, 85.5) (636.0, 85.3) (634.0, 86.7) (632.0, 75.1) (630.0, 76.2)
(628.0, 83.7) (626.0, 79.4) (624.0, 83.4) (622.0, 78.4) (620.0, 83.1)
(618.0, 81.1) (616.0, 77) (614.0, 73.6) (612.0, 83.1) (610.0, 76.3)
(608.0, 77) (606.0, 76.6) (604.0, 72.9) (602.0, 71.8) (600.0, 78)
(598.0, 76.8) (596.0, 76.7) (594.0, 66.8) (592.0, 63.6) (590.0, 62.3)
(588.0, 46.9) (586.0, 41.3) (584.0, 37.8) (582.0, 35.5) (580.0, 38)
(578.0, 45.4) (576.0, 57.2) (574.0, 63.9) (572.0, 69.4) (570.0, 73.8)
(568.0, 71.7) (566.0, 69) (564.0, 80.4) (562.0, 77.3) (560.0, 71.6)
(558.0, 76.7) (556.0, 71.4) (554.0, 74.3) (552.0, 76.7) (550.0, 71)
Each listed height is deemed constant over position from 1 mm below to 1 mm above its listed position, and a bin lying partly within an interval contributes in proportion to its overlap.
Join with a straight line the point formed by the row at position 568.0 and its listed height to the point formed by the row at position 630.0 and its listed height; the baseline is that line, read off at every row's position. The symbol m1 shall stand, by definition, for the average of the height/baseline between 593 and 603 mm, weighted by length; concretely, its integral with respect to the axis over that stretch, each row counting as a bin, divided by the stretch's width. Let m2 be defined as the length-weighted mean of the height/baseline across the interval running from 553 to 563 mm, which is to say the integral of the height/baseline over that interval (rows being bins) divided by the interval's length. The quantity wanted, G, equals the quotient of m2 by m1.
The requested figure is 1.0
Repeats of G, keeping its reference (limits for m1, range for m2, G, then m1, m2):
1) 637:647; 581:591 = 0.6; 1.07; 0.61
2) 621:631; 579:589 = 0.5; 1.06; 0.55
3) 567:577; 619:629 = 1.2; 0.93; 1.08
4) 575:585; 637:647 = 1.8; 0.59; 1.07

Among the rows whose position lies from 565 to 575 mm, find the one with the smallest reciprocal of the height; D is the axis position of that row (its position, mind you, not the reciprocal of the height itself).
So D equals 570.0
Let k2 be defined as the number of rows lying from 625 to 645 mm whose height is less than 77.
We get 2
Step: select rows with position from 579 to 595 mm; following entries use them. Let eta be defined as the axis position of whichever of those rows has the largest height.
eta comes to 594.0 mm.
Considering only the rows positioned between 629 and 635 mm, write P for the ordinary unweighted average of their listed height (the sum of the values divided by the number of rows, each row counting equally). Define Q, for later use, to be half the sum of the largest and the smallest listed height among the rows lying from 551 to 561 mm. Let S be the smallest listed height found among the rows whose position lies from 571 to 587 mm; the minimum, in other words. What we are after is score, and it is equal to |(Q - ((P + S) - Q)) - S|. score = 2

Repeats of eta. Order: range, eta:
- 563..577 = 564.0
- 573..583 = 574.0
